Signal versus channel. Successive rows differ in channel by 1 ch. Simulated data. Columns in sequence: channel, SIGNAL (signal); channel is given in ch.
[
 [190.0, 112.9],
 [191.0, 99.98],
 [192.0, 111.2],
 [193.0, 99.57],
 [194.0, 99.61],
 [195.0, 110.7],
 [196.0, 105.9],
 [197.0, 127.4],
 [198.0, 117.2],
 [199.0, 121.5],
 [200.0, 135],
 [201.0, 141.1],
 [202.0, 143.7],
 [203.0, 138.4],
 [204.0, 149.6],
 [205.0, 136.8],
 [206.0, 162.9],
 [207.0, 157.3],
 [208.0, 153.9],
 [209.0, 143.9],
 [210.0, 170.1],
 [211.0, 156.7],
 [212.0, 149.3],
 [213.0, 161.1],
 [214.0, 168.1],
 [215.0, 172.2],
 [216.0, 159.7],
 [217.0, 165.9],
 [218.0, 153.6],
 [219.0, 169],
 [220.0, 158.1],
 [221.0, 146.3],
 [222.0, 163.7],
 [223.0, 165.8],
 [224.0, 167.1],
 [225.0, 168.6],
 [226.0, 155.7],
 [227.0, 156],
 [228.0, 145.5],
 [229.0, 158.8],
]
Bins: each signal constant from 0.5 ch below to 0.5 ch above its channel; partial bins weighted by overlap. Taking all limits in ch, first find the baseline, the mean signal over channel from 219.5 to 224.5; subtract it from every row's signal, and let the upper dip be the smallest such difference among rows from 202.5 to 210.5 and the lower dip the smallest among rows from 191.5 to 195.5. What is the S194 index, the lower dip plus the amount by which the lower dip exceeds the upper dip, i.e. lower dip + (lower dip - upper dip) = -98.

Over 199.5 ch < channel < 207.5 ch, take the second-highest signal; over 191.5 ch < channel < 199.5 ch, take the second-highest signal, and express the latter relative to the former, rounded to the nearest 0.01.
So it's 0.77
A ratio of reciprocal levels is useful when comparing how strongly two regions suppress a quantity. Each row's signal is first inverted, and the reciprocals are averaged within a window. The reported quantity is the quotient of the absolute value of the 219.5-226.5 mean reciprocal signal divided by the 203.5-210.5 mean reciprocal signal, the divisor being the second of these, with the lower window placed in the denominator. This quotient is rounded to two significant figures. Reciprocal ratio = 0.95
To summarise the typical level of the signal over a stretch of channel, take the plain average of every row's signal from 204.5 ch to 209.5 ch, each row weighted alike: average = 151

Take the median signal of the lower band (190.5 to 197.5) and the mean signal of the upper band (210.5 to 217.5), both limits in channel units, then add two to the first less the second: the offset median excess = -54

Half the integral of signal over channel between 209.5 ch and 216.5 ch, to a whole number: 569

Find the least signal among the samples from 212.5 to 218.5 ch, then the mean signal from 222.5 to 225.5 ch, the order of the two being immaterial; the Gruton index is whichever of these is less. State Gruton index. 154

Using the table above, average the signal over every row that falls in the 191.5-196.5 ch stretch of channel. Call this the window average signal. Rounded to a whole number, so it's 105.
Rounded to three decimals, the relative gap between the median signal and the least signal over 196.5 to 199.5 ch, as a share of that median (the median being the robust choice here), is 0.035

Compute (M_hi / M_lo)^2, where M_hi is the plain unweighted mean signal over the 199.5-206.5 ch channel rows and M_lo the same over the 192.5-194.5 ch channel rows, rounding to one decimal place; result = 2.1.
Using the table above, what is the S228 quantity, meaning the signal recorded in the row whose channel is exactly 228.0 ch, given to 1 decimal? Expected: 145.5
